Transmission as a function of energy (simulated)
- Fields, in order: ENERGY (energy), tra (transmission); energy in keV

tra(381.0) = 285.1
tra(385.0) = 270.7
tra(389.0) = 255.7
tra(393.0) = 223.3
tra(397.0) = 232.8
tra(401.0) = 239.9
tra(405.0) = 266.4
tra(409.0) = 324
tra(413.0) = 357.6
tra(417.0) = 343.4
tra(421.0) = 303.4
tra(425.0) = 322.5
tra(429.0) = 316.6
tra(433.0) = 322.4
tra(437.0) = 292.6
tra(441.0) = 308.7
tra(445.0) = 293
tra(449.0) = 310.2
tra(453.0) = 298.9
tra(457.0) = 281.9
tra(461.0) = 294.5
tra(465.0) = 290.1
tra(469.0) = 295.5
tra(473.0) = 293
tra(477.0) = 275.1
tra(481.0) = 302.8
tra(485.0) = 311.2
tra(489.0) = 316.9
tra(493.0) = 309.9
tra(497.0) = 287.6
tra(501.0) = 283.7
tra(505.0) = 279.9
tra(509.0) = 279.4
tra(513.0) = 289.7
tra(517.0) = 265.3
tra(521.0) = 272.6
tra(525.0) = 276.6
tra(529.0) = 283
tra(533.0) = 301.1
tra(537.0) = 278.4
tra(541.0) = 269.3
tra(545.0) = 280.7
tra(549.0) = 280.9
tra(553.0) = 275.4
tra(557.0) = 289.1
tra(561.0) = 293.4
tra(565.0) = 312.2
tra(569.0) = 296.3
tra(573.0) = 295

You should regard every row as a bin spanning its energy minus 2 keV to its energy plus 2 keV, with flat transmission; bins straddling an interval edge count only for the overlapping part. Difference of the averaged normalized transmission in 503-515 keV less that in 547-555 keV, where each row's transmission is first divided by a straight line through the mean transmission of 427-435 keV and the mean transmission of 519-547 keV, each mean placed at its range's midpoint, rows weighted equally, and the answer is -0.04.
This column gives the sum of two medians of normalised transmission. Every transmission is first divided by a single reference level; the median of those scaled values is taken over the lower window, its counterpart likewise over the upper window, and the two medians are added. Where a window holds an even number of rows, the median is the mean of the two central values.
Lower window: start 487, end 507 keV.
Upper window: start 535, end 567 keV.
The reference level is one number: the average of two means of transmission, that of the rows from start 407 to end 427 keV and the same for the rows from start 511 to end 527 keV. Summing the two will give 1.875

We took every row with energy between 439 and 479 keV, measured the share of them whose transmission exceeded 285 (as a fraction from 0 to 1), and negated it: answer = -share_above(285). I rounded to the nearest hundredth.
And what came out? -0.80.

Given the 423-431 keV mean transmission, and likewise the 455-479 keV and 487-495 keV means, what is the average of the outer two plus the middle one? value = 605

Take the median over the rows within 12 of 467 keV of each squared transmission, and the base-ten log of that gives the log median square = 4.93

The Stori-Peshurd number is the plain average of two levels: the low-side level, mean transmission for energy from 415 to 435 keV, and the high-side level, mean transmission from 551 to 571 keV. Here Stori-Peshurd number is 307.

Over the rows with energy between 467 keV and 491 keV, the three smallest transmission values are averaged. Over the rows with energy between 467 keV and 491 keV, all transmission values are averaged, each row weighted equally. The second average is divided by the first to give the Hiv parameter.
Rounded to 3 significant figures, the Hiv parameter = 1.04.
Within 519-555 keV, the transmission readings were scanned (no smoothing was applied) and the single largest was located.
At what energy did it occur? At 533.0 keV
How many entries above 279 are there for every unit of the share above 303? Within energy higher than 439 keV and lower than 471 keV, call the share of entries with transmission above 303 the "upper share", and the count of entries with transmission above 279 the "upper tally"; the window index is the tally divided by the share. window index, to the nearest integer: 32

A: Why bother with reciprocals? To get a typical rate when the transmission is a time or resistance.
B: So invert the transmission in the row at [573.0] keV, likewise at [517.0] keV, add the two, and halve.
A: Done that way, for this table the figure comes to 0.0036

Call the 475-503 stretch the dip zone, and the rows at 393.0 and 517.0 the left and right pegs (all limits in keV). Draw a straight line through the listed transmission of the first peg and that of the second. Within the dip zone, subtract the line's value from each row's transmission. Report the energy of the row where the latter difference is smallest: 477.0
